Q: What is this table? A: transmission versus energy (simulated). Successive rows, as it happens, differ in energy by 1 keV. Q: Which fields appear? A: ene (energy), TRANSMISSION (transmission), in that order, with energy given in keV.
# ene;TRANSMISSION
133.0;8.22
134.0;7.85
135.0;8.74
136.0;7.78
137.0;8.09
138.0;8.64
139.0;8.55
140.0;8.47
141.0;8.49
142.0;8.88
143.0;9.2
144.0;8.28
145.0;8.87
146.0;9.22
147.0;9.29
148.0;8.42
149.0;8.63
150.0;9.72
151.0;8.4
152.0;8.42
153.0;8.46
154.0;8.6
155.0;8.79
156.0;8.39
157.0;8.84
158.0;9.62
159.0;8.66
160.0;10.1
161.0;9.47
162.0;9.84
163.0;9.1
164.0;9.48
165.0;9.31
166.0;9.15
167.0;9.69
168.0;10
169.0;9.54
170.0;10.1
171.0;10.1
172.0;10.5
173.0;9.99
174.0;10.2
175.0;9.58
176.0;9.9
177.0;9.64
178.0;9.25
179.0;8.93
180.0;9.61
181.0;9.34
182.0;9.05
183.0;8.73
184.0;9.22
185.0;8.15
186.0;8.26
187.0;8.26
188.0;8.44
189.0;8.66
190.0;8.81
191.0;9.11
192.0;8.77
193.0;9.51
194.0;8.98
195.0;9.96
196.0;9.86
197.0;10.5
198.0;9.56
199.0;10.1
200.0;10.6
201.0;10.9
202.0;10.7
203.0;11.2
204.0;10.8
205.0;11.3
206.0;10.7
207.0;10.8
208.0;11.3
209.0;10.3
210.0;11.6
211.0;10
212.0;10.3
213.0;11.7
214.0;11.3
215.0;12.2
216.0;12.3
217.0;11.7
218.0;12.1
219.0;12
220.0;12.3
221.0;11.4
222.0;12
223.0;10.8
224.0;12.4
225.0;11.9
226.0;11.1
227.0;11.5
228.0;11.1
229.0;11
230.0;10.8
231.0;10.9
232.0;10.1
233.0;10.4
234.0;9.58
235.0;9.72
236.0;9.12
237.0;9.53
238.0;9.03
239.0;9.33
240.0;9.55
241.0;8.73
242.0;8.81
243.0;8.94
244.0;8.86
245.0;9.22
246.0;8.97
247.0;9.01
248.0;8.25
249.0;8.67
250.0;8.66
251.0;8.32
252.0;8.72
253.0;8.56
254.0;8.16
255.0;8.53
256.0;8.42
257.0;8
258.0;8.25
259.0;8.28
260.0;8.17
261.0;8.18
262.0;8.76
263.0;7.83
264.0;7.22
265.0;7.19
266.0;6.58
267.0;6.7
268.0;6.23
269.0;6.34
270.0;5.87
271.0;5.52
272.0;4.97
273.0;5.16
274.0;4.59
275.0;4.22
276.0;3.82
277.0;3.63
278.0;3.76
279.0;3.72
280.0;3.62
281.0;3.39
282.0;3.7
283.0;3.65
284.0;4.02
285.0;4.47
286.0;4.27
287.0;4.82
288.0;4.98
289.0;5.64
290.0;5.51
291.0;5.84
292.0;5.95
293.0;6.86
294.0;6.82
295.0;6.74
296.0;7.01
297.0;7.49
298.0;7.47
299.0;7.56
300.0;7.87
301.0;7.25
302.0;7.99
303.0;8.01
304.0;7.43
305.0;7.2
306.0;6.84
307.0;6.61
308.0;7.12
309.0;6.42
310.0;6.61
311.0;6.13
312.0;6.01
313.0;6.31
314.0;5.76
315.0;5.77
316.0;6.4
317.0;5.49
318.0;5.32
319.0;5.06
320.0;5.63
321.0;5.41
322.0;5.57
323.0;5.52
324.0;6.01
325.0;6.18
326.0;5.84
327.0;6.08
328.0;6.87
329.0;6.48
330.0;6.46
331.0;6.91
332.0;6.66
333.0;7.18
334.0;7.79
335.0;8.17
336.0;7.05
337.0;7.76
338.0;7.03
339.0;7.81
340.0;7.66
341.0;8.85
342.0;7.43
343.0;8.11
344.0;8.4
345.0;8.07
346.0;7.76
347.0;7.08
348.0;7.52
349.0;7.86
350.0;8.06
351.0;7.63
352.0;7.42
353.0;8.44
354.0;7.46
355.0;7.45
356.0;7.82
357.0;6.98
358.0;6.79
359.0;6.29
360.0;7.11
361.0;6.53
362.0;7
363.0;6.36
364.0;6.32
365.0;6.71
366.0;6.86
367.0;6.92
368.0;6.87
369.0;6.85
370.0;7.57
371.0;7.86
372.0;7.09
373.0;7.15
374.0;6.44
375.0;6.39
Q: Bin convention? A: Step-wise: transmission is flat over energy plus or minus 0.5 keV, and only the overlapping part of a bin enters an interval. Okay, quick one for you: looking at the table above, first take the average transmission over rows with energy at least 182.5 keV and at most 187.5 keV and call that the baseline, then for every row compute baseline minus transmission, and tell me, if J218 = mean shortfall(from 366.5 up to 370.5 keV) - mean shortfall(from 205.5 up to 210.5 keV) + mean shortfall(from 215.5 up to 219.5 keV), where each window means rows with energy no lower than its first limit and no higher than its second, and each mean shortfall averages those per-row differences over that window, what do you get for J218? 0.4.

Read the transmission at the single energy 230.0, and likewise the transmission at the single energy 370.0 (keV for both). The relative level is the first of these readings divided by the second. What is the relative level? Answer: 1.43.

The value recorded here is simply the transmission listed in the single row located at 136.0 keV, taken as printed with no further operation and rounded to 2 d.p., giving 7.78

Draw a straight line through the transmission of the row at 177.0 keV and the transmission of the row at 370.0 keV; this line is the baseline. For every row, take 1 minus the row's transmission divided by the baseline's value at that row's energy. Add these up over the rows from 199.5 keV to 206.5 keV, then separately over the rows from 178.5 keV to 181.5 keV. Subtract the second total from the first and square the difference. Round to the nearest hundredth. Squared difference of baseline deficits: 1.53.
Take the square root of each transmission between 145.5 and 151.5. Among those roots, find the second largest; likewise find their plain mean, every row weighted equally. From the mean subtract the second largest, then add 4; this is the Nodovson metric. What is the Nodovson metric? 3.94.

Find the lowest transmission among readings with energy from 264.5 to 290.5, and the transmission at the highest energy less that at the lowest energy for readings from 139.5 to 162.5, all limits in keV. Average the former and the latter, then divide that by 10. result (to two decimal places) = 0.24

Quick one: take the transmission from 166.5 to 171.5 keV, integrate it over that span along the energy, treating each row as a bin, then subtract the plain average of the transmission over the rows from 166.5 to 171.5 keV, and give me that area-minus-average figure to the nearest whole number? 40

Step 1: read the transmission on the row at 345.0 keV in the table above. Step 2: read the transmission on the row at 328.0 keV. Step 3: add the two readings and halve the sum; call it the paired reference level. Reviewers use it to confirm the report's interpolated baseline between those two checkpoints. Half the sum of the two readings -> 7.5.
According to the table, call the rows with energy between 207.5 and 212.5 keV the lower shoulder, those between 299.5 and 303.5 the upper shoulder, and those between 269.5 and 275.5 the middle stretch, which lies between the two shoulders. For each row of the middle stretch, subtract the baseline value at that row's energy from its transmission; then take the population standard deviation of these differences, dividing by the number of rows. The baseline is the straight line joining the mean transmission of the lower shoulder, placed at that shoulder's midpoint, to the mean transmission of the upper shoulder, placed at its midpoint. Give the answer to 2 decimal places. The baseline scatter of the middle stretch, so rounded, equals 0.50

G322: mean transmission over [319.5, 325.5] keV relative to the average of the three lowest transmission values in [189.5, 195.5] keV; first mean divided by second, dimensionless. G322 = 0.65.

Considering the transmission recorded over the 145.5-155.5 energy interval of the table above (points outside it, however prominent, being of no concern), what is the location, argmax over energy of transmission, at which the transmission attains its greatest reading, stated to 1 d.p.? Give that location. 150.0 keV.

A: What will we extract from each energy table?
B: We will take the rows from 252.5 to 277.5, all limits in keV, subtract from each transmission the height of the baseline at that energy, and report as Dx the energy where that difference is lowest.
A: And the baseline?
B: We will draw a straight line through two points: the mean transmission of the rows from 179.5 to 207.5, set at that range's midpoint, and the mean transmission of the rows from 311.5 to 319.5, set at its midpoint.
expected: 277.0 keV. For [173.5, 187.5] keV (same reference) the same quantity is 185.0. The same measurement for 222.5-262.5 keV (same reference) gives 248.0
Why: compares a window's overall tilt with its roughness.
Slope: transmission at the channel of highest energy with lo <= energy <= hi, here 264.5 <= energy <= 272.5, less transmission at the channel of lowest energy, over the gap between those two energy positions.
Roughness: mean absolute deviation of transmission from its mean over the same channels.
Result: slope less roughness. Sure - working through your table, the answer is -0.86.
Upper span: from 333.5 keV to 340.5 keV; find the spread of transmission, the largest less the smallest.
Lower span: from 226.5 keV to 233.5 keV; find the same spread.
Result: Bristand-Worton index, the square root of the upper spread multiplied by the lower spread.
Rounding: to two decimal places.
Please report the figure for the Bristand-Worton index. 1.26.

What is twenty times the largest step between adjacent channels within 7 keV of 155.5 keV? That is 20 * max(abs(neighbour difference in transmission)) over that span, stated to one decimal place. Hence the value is 28.8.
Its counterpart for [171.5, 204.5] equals 21.4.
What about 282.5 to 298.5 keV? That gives 18.2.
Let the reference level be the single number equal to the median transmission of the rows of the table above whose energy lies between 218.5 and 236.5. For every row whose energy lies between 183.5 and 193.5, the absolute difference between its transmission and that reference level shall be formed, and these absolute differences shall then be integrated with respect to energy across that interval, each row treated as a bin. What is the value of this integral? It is 23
